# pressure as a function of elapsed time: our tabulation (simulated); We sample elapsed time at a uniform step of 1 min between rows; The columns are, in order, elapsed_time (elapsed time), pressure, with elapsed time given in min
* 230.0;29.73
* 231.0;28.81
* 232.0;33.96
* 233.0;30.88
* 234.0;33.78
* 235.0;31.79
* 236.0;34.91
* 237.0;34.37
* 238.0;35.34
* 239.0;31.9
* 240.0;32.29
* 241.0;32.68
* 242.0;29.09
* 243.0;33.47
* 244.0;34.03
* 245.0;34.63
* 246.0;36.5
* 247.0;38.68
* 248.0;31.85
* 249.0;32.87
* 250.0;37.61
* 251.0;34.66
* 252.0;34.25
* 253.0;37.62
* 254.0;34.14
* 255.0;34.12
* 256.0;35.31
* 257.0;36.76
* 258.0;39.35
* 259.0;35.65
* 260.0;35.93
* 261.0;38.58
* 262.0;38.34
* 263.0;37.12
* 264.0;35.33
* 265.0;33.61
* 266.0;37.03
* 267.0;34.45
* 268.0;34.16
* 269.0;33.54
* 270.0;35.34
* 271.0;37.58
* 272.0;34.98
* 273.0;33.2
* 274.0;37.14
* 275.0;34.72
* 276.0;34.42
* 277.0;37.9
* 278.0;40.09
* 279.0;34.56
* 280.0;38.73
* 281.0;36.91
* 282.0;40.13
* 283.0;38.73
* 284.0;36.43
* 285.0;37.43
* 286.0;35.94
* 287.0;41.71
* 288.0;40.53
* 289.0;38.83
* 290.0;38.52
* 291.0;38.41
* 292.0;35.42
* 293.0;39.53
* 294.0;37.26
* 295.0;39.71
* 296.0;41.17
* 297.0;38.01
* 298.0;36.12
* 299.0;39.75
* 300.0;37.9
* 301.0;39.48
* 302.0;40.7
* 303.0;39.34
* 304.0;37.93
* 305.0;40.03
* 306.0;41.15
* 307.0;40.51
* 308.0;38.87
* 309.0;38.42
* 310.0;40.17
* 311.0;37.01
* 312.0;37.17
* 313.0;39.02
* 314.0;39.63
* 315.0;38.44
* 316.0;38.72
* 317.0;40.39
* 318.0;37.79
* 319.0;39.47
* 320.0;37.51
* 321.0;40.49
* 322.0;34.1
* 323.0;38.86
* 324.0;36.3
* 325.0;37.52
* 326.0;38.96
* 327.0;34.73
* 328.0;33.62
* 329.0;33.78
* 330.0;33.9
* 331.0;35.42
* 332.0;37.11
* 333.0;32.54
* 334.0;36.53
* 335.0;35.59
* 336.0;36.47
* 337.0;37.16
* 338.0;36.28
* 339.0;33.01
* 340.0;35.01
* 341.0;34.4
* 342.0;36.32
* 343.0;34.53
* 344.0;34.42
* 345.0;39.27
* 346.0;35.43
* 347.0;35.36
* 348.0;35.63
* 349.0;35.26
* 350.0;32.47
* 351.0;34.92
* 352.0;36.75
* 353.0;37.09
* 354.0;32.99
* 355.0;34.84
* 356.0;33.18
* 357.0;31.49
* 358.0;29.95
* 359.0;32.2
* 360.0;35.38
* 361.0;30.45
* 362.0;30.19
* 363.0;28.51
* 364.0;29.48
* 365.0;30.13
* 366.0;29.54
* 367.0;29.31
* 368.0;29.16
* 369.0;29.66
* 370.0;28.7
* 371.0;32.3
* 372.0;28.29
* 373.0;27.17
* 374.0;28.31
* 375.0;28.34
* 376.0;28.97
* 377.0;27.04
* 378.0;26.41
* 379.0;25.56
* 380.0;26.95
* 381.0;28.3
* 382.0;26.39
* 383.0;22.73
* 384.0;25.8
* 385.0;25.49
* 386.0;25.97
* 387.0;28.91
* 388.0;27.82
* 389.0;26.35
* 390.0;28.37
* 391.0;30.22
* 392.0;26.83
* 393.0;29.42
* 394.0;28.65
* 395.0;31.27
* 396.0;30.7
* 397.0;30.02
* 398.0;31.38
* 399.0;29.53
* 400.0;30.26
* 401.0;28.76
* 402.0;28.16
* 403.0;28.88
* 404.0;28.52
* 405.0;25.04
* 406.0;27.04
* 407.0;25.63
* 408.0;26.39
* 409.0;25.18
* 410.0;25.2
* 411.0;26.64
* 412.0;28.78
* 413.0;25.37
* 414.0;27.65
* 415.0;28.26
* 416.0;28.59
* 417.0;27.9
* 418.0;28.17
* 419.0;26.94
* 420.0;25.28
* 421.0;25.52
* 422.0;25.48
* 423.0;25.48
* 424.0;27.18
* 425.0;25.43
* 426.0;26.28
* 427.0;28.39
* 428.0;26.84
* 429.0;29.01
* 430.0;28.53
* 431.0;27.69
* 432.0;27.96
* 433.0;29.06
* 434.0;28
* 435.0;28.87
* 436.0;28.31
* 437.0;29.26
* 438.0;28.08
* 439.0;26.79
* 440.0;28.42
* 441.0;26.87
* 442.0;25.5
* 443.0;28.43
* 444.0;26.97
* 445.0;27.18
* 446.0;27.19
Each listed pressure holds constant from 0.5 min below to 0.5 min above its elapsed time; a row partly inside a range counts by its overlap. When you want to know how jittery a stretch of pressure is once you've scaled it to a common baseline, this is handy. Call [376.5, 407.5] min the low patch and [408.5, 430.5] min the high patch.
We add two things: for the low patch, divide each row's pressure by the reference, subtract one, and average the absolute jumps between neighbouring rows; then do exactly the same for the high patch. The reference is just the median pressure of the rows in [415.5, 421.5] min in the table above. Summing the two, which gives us 0.10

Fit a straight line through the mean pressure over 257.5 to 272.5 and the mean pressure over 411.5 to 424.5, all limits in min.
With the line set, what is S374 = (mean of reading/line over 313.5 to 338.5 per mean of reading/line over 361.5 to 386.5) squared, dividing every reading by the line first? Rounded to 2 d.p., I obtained 1.45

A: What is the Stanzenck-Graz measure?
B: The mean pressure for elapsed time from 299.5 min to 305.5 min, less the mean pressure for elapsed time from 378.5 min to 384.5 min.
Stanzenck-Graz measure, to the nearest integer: 13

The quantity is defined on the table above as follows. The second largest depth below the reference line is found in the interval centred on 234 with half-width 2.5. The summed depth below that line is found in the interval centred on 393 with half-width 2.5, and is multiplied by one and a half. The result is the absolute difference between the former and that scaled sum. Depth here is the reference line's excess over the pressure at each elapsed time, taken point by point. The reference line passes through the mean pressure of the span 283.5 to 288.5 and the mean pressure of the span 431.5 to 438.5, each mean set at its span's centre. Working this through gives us 5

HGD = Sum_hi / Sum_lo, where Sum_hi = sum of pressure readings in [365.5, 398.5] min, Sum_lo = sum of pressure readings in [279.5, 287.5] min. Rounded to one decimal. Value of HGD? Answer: 3.0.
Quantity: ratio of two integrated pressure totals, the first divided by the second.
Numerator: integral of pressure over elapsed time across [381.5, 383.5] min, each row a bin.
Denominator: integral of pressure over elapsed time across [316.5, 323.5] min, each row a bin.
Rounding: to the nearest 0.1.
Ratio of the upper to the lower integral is 0.2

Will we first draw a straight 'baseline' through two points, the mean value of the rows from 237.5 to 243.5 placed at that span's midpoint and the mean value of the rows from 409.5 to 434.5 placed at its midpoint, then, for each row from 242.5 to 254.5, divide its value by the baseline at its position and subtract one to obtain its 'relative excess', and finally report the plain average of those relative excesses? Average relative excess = 0.09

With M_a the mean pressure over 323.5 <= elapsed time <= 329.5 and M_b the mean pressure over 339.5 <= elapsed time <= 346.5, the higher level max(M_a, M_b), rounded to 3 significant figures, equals 35.8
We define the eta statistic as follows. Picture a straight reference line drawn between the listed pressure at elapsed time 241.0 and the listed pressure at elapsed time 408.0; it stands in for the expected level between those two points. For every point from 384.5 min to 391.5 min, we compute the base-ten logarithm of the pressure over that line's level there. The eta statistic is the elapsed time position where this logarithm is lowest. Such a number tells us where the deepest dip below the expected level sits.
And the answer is 385.0 min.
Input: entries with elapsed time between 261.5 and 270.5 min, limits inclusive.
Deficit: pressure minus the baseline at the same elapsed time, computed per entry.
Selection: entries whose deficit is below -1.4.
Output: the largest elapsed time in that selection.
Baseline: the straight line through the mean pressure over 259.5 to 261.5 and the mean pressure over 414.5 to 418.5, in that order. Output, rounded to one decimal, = 269.0 min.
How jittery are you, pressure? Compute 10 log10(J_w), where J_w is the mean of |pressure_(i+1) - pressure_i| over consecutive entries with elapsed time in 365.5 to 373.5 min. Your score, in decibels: 1.8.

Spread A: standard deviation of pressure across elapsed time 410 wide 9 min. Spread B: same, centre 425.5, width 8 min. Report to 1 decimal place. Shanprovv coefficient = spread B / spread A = 1.1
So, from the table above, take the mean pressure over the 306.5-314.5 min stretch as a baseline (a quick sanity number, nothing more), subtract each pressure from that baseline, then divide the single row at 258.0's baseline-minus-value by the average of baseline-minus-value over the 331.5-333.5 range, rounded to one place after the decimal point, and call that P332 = -0.1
